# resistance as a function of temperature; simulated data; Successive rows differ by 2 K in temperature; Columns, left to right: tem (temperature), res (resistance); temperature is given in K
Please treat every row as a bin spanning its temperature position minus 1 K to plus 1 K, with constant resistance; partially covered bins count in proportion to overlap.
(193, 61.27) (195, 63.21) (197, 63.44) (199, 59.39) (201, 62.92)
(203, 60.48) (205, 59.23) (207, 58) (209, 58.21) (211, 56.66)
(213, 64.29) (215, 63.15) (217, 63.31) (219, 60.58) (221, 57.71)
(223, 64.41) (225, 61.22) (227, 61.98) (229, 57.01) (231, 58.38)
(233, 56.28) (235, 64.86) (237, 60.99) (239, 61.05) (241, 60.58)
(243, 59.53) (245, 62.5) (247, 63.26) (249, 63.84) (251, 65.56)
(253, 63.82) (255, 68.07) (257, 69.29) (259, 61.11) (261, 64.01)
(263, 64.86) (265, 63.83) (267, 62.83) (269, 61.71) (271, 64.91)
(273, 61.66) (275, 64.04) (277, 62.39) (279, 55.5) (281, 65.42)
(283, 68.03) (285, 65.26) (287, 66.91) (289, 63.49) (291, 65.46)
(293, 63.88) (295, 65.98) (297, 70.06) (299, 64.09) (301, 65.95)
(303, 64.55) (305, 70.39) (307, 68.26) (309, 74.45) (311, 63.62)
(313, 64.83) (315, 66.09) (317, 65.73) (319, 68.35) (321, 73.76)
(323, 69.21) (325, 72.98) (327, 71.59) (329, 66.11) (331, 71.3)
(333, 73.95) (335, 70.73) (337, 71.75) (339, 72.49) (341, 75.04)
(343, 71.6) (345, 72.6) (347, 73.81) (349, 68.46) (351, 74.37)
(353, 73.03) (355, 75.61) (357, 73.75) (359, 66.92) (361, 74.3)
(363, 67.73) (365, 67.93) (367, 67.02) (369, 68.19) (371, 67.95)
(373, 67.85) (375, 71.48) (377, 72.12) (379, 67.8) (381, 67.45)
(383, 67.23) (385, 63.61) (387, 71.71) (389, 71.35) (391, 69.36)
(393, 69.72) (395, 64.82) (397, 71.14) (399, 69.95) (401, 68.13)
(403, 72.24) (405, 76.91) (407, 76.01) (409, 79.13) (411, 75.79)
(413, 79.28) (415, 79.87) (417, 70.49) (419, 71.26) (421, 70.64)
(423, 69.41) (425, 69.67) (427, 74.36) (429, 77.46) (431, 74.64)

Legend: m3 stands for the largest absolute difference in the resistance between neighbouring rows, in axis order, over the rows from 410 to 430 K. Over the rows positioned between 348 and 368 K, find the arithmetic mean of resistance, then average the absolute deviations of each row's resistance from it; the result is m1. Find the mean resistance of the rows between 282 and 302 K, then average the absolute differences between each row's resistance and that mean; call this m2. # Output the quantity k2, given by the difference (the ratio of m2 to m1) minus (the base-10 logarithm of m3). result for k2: -0.5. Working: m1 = 3.3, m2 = 1.5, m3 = 9.4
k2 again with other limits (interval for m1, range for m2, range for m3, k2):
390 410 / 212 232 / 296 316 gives -0.4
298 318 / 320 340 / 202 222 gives -0.2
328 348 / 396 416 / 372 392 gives 1.3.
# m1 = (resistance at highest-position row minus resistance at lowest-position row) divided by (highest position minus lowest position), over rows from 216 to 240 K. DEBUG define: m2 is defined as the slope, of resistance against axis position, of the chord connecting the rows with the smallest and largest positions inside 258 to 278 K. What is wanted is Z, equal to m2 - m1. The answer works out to 0.2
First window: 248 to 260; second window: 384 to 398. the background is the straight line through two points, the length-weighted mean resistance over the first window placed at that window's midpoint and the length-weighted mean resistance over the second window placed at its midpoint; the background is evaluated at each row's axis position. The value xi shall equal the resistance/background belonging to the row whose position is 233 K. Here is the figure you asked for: 0.87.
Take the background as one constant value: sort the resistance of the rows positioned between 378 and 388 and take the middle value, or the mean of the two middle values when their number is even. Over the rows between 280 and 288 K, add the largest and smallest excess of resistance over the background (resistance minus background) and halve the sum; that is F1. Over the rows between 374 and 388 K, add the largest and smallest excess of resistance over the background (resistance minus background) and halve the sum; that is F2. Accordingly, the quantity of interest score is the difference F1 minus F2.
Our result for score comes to -1.2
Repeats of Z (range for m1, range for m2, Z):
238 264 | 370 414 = 0.1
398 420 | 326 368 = -0.2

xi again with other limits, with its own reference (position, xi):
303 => 0.97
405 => 1.11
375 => 1.04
